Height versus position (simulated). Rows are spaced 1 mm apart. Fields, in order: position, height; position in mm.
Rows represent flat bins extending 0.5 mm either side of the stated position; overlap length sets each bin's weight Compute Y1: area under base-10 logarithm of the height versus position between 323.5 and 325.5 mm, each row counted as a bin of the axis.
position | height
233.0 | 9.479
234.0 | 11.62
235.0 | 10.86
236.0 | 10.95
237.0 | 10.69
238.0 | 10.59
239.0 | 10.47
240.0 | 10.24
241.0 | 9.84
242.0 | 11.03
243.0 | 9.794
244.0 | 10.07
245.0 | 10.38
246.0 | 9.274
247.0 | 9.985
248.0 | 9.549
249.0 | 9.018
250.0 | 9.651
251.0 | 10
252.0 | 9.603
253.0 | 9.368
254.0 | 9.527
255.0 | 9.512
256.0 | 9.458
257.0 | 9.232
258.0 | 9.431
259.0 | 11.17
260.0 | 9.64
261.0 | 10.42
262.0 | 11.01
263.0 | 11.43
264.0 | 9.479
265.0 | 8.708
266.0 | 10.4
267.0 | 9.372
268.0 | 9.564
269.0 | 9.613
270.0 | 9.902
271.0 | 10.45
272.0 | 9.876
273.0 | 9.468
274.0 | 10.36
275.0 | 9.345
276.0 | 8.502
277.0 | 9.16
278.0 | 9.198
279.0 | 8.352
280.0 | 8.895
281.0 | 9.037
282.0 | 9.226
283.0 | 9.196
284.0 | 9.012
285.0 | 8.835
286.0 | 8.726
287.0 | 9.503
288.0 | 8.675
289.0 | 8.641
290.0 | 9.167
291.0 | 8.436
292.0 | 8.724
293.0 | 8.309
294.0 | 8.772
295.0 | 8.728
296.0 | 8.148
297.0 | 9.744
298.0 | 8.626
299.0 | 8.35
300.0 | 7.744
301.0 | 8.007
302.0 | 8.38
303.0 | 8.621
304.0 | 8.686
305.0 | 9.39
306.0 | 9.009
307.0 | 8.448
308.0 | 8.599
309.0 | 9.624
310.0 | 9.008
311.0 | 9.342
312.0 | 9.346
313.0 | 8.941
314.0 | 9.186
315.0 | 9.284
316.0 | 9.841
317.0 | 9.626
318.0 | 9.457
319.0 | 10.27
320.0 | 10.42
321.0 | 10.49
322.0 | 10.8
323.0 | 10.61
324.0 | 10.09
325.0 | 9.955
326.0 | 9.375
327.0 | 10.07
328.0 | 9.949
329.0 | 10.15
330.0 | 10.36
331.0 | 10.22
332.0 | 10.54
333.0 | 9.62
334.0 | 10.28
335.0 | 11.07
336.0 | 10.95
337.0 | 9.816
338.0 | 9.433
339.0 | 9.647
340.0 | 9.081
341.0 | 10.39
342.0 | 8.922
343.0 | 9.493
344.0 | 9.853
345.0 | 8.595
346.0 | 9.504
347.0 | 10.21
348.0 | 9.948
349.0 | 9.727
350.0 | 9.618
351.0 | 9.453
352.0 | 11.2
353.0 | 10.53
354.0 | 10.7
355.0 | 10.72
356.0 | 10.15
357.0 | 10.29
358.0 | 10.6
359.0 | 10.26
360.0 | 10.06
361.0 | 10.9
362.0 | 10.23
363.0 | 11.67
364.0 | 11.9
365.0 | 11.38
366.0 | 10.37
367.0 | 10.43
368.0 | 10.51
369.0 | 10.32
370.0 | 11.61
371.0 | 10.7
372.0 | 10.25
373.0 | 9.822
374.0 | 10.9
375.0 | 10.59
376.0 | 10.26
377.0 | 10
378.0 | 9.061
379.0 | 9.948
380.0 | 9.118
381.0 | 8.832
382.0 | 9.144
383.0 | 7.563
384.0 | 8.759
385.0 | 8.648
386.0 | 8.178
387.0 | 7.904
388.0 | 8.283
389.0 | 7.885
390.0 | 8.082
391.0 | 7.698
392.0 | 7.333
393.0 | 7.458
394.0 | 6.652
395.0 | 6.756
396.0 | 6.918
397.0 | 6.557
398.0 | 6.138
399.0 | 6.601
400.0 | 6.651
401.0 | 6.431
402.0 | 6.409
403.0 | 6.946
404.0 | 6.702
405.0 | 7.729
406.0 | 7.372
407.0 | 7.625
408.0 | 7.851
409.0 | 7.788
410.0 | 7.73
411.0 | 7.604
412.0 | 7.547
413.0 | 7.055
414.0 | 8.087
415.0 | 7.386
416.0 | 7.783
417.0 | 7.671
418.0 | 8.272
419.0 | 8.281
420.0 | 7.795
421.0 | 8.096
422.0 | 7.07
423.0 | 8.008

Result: 2.00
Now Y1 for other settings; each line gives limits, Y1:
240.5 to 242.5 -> 2.04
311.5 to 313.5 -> 1.92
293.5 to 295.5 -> 1.88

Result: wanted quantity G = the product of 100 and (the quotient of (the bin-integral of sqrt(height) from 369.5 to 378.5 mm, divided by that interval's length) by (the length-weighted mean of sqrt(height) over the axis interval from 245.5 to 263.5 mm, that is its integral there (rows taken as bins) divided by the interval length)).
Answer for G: 103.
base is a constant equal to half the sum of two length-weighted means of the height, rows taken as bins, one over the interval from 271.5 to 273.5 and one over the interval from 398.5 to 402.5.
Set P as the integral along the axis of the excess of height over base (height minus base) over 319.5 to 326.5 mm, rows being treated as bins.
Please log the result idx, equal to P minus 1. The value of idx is 14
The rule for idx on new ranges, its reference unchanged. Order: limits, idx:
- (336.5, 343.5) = 9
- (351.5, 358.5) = 17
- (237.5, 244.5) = 14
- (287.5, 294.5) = 3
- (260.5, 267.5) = 13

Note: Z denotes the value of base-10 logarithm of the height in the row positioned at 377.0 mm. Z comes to 1.00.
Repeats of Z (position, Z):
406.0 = 0.87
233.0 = 0.98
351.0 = 0.98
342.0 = 0.95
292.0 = 0.94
